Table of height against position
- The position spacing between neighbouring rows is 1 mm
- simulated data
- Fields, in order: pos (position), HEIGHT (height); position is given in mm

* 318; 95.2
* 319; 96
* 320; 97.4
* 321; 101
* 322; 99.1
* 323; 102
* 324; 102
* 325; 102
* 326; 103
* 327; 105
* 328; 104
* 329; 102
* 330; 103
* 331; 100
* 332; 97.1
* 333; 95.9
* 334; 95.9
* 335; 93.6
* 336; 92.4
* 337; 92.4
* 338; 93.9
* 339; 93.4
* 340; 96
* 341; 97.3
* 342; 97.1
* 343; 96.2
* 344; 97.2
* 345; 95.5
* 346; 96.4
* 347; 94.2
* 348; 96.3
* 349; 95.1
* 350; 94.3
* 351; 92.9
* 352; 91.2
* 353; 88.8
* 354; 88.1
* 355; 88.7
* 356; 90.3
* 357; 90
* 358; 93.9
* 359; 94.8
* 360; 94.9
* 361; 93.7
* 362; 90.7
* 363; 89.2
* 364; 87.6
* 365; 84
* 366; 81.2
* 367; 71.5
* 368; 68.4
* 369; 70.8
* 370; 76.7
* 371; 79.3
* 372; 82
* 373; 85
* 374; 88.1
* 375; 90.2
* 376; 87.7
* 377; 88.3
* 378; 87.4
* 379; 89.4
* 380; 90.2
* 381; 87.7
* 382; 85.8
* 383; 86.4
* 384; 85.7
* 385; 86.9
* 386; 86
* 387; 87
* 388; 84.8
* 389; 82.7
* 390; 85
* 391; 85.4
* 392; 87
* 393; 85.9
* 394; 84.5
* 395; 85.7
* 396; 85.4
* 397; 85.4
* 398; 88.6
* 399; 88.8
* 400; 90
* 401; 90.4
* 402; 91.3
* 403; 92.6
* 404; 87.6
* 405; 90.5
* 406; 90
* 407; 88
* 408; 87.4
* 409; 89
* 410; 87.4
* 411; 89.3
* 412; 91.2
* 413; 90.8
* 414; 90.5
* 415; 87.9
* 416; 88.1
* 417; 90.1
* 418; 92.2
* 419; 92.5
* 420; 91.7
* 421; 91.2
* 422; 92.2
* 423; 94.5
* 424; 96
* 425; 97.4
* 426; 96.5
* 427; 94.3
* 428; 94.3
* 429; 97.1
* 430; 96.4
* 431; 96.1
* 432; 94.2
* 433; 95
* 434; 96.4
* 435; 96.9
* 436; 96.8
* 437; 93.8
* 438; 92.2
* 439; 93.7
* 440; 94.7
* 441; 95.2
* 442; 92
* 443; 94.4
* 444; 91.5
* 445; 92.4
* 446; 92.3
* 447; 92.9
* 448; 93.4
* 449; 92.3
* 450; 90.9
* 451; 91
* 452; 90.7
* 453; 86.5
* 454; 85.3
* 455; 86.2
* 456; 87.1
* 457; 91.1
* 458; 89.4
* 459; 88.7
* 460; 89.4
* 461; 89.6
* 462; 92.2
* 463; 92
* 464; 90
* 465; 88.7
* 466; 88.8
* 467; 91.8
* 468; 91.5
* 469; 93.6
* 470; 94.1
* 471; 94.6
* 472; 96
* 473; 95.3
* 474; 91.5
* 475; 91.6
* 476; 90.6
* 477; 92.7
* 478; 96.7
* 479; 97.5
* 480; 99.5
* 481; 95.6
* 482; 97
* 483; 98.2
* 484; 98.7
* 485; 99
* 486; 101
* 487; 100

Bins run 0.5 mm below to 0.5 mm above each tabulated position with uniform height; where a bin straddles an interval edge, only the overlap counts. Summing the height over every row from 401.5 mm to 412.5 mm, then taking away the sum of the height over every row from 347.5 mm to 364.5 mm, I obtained -576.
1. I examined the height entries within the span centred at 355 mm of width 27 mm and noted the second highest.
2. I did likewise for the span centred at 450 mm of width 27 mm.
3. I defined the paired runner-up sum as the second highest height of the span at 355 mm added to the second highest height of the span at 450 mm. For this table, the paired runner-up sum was 192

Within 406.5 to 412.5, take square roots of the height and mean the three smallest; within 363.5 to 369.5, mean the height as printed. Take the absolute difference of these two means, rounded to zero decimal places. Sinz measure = 68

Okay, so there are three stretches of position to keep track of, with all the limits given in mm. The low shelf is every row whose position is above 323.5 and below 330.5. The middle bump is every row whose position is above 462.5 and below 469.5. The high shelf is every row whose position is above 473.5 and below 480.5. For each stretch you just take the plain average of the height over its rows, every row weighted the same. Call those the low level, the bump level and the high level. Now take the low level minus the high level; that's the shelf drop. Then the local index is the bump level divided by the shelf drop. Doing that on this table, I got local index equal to 10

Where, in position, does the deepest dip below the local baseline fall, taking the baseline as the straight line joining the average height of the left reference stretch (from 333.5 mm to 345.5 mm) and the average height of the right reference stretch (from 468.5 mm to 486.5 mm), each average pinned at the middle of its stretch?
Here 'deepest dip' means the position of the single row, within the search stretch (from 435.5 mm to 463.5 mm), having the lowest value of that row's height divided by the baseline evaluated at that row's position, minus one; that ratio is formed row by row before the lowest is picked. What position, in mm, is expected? 454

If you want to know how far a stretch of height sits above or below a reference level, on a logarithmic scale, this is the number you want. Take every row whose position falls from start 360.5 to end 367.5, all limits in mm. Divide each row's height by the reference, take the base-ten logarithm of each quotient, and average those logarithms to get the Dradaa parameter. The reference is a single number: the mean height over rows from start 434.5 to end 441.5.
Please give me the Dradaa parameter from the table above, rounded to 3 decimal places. -0.047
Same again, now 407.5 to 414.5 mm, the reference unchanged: -0.025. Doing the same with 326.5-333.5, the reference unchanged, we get 0.027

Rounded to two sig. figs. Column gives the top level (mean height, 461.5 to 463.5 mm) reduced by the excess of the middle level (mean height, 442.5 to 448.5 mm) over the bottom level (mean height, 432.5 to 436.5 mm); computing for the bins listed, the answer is 96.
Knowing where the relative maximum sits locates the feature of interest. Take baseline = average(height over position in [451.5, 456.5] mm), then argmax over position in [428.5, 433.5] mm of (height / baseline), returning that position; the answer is 429 mm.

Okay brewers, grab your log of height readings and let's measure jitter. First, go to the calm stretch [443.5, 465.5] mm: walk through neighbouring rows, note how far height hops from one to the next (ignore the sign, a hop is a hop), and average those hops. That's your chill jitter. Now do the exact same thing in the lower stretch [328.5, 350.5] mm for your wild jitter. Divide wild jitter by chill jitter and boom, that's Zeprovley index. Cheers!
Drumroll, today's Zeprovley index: 1.1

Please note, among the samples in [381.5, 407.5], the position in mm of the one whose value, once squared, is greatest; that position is 403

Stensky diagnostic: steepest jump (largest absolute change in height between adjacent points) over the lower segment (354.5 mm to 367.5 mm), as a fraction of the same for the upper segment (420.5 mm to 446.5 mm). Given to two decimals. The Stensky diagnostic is 3.03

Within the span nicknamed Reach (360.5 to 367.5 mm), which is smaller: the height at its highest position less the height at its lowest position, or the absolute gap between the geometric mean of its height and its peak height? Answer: -22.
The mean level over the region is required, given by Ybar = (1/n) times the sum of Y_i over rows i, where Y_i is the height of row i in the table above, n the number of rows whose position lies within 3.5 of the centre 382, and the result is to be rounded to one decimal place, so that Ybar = 87.4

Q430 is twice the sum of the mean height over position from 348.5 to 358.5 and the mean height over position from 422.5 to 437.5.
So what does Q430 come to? 374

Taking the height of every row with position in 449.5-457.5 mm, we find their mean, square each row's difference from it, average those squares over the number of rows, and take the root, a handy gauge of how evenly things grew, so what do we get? 2.4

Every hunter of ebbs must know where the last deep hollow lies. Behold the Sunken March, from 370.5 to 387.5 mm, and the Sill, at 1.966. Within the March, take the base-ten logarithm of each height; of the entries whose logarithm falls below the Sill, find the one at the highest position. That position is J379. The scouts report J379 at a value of 387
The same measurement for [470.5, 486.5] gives 476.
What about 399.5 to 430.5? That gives 422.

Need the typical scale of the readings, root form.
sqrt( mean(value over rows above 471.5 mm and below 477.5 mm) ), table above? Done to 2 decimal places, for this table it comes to 9.64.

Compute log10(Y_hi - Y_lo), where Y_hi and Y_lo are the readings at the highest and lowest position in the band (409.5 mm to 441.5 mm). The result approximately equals 0.9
